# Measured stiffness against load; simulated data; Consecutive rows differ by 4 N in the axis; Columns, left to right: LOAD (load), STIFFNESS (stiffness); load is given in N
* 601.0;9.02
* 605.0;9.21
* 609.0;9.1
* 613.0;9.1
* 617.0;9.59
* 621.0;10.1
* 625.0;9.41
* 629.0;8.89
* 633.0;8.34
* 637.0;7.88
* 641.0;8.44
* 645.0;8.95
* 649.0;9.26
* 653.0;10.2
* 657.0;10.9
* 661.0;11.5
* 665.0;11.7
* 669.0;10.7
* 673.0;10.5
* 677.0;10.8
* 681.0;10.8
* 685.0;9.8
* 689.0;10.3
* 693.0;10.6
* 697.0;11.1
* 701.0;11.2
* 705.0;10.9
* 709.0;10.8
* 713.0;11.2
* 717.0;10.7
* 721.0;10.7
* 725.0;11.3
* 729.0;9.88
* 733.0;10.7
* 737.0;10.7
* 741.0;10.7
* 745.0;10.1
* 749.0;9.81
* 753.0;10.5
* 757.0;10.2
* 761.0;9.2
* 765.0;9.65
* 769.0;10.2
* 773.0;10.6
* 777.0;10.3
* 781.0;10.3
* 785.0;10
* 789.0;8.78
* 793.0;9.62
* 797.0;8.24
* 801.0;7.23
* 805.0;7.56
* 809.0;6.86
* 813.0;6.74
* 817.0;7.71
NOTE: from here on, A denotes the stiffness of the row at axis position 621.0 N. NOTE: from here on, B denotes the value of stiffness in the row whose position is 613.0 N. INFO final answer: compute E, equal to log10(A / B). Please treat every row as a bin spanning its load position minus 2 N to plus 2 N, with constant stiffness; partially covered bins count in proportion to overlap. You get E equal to 0.05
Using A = 10.1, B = 9.1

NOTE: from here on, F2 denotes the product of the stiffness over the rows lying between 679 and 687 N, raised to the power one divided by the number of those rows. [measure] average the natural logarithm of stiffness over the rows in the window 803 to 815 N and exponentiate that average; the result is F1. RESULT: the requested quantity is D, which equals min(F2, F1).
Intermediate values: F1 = 7.04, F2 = 10.3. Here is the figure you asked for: 7.0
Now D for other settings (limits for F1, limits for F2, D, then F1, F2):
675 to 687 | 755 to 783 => 10.1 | 10.46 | 10.1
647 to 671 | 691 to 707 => 10.7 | 10.68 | 10.9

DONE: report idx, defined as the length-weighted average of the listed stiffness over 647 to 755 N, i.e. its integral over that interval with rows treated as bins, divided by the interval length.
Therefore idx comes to 10.6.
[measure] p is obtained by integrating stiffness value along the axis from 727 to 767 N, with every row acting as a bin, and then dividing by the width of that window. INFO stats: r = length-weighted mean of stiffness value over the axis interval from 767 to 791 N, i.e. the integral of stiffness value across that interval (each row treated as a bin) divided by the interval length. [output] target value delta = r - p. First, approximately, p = 10.1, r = 10.0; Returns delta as -0.1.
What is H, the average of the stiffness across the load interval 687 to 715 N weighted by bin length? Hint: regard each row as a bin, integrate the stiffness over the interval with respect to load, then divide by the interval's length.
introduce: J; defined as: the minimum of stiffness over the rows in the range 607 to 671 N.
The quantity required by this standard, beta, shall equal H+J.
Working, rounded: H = 10.9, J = 7.88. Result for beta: 18.8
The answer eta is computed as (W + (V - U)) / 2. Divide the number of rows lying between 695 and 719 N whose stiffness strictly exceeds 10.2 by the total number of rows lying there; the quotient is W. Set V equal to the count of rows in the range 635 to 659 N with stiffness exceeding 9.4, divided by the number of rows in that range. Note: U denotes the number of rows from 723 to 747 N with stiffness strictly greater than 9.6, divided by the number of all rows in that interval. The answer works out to 0.2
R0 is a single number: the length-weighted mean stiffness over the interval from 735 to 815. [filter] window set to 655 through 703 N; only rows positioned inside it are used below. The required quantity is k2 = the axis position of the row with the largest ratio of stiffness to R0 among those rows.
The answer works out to 665.0 N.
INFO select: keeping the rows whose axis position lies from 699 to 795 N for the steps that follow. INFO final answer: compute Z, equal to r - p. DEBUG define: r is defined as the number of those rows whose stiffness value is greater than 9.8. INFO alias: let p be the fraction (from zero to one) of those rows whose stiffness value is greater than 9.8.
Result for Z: 19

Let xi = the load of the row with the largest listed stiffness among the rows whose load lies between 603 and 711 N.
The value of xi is 665.0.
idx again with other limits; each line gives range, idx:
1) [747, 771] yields 9.9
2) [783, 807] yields 8.6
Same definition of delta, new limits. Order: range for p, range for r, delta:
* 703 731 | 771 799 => -1.1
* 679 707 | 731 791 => -0.6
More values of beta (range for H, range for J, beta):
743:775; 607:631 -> 18.9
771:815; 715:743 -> 18.6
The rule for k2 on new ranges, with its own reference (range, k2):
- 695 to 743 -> 725.0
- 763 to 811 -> 773.0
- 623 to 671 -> 665.0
